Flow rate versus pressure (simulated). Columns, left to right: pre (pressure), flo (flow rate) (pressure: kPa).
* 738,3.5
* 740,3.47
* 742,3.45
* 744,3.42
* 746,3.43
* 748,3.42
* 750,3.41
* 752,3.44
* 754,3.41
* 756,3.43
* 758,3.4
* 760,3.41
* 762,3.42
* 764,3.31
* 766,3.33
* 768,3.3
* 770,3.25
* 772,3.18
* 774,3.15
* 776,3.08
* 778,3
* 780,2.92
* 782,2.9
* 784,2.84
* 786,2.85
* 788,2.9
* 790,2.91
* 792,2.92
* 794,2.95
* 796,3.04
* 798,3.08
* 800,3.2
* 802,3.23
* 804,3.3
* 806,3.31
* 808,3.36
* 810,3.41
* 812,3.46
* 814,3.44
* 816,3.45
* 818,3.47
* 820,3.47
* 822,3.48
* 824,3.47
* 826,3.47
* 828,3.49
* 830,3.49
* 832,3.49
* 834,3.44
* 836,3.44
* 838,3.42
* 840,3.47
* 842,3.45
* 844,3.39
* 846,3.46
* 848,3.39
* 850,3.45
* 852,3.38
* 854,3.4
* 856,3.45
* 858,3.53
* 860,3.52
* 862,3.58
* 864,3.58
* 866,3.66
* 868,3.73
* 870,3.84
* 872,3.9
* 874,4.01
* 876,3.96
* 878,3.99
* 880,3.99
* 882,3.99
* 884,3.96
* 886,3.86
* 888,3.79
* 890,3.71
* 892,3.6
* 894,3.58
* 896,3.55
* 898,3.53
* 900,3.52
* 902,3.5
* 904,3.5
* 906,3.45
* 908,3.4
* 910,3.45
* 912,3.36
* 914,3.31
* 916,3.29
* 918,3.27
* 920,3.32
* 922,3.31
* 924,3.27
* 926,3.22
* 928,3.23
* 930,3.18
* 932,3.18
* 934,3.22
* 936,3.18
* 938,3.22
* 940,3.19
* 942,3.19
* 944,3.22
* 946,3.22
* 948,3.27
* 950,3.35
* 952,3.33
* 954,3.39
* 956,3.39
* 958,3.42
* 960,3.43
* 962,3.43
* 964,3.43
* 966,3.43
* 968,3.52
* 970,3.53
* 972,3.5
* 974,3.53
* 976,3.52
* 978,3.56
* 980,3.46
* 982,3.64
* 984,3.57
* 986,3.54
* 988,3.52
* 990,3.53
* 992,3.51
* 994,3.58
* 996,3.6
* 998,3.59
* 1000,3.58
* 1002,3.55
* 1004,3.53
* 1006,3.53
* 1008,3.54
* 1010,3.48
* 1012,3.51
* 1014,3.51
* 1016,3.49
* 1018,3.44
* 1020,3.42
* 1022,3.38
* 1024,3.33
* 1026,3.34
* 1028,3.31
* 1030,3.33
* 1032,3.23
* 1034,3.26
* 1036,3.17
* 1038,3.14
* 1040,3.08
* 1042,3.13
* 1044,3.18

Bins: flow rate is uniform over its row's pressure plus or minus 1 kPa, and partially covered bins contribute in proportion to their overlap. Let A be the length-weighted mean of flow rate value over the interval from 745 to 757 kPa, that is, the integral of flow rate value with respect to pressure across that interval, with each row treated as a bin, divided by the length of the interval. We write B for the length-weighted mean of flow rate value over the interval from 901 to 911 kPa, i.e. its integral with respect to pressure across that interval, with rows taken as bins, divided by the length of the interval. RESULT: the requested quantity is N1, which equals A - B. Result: 0.0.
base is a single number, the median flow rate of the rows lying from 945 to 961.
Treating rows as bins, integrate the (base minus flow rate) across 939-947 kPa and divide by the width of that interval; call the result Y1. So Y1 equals 0.2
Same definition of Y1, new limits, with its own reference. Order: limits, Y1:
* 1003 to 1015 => -0.1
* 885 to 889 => -0.5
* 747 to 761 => 0.0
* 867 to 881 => -0.5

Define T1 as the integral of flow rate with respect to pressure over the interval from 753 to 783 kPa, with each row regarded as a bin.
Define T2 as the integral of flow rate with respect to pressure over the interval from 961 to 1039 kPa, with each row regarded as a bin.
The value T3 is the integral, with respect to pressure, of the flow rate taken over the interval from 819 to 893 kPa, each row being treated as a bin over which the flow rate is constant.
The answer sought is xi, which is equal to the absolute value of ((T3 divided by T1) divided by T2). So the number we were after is 0.010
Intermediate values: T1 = 97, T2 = 270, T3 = 267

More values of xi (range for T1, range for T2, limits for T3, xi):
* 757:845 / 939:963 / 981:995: 0.002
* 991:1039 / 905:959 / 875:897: 0.003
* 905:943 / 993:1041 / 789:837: 0.008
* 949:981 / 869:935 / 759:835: 0.010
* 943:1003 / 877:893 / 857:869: 0.003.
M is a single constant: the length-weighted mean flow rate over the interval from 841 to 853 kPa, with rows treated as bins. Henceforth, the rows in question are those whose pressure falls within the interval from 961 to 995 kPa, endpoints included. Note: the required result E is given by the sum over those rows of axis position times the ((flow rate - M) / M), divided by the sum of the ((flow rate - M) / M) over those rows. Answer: 981.3 kPa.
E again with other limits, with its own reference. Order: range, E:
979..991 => 984.9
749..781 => 774.6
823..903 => 876.3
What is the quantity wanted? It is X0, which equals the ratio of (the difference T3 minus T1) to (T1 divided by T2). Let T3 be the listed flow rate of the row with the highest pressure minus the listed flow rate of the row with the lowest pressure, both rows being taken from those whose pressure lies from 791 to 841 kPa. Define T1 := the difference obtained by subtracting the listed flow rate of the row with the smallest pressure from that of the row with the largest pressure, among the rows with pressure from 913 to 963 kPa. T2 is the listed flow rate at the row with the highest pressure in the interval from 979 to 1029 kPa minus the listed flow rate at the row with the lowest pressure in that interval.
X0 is -0.5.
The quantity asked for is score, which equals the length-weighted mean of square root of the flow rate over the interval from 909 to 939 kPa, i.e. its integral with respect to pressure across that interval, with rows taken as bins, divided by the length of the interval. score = 1.81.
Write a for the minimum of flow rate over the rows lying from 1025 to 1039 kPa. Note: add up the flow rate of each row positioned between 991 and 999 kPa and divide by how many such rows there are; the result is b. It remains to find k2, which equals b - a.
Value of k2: 0.43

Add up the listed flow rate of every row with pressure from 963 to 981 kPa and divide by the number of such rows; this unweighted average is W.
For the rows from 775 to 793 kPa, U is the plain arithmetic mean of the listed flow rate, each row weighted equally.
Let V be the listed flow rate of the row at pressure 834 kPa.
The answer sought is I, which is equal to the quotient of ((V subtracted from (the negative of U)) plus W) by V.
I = -0.833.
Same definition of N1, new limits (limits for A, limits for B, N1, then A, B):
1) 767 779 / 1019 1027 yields -0.2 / 3.16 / 3.37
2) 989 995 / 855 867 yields 0.0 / 3.54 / 3.55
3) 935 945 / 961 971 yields -0.3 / 3.20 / 3.47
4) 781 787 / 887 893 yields -0.8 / 2.86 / 3.70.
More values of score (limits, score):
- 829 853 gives 1.85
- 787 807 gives 1.76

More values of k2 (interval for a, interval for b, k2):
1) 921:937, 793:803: -0.08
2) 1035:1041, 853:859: 0.38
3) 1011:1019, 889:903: 0.13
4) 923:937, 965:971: 0.31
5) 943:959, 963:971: 0.26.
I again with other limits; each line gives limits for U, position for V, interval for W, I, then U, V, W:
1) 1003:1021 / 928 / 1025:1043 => -1.085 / 3.49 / 3.23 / 3.22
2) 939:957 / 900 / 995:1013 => -0.926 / 3.28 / 3.52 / 3.55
